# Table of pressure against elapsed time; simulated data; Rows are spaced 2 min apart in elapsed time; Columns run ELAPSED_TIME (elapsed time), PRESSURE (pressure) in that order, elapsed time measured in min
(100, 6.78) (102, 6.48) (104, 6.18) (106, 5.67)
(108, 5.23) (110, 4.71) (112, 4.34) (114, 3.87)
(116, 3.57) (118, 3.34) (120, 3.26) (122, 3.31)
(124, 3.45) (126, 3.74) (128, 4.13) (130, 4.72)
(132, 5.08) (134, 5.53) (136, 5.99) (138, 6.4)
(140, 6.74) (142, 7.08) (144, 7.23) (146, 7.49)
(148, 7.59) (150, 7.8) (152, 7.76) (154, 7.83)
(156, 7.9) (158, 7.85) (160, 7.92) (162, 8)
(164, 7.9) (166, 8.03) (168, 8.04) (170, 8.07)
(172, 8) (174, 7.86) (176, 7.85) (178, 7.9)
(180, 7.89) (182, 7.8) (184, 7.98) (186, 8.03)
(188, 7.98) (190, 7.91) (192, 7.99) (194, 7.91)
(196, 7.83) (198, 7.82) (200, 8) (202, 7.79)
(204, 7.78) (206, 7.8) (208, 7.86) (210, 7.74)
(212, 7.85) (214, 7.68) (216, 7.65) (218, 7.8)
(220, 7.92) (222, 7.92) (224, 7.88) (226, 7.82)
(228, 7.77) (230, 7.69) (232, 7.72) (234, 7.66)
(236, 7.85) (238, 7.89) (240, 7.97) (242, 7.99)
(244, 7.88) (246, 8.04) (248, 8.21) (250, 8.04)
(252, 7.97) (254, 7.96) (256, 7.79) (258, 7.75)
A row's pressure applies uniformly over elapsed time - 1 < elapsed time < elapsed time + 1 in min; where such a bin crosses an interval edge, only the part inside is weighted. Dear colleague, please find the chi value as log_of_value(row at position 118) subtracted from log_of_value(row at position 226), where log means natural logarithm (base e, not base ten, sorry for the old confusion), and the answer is 0.851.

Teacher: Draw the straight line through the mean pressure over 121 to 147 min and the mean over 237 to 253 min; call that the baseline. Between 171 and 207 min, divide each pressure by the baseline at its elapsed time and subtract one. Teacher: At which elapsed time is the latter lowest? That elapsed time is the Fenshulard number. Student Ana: 206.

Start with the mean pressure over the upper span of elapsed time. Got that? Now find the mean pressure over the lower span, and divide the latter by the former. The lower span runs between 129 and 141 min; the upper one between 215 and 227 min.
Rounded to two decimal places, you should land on 0.73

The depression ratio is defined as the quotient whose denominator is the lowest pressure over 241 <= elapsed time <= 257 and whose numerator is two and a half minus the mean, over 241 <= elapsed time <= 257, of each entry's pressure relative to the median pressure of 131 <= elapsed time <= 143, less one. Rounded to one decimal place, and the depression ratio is 0.3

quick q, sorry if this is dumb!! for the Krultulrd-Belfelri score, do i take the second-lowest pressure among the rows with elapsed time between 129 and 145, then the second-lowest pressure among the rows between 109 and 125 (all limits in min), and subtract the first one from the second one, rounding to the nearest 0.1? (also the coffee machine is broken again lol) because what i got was -1.8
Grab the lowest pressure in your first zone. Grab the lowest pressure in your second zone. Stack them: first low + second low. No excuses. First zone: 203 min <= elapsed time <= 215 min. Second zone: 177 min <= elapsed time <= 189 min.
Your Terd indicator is 15.5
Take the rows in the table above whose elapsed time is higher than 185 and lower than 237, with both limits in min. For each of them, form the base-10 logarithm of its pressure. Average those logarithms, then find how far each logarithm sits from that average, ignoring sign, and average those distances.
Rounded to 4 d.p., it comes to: 0.0047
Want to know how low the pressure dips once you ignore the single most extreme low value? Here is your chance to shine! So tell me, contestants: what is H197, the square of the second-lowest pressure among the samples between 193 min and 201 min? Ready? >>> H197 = 61.3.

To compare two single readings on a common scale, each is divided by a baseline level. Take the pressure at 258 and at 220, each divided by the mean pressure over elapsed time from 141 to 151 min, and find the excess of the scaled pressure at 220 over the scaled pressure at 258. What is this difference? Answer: 0.023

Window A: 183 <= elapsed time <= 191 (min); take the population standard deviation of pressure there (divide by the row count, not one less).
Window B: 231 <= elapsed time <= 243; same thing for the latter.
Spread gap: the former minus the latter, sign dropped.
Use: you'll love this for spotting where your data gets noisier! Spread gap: 0.079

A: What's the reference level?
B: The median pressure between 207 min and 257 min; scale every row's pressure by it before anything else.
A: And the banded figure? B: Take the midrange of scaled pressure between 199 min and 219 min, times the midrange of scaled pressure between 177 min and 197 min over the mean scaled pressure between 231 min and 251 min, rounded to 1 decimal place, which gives 1.0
